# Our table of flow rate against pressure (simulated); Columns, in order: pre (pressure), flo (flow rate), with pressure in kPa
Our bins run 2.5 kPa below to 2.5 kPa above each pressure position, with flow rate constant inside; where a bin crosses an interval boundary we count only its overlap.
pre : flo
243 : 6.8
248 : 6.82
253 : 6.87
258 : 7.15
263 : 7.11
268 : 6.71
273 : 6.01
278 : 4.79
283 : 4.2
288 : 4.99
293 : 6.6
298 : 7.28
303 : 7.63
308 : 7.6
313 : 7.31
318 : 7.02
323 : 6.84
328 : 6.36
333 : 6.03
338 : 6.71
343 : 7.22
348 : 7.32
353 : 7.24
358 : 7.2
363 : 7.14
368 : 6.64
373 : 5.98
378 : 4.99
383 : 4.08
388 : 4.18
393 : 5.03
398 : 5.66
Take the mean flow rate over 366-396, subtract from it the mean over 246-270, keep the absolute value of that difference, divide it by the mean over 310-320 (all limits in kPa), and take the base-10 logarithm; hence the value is -0.60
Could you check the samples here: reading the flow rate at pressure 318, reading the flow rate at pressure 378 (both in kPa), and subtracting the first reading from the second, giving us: -2.0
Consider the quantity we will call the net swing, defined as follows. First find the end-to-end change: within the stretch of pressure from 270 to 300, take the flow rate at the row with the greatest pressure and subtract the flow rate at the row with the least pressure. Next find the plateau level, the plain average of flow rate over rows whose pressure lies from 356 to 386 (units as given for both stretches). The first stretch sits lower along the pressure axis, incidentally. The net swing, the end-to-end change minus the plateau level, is -4.7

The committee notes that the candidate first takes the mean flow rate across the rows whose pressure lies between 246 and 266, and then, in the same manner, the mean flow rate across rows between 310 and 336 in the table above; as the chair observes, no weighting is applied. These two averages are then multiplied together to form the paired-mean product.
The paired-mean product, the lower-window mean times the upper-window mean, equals 47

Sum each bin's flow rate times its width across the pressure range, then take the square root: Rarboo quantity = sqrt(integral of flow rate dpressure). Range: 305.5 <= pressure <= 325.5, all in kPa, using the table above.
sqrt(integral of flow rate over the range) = 12.0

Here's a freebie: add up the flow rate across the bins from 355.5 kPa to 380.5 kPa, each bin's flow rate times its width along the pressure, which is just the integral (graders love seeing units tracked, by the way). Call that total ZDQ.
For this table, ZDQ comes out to 160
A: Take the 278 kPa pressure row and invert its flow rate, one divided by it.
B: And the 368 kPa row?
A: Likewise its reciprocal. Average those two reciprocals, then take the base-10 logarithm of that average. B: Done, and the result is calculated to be -0.75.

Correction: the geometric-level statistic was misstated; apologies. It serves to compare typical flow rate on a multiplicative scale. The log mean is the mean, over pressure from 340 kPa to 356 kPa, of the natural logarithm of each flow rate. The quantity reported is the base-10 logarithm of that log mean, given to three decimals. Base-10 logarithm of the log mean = 0.297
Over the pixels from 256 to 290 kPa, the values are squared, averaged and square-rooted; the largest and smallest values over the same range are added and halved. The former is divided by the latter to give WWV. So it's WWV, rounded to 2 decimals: 1.05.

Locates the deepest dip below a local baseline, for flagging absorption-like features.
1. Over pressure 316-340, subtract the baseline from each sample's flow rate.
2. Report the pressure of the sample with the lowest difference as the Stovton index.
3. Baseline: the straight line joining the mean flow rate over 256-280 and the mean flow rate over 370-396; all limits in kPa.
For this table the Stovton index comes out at 333 kPa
